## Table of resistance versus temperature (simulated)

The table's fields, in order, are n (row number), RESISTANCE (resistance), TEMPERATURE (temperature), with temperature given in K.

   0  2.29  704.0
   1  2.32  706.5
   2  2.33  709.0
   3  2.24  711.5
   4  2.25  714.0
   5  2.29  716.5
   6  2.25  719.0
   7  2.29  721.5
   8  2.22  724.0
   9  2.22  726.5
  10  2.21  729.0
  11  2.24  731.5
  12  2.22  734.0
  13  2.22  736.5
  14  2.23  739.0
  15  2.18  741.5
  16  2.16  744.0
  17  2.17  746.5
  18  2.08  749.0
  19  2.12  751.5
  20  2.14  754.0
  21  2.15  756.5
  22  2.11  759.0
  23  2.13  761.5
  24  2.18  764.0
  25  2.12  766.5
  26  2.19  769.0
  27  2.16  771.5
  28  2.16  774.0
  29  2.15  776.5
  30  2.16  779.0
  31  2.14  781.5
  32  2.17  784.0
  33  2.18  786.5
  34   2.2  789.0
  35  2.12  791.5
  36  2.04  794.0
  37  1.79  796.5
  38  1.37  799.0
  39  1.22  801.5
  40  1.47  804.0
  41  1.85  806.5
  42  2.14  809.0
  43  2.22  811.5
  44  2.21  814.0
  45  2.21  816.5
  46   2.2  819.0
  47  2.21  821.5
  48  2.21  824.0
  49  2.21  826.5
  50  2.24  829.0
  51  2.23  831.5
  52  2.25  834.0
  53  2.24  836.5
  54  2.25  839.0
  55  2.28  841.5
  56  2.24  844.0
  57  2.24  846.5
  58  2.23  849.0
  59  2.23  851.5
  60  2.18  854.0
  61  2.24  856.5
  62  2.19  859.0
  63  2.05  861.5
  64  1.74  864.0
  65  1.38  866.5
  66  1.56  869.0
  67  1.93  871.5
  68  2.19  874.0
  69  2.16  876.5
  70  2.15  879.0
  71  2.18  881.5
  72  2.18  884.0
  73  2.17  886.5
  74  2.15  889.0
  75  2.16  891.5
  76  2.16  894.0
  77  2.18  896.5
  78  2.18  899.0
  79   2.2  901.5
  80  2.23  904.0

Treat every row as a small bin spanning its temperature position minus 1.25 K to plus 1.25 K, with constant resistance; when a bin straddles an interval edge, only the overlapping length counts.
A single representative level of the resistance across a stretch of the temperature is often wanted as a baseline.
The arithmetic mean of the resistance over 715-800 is 2.14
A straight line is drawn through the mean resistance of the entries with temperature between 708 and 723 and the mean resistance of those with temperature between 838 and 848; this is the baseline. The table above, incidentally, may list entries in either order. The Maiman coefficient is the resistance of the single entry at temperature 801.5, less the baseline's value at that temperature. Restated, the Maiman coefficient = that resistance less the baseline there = -1.04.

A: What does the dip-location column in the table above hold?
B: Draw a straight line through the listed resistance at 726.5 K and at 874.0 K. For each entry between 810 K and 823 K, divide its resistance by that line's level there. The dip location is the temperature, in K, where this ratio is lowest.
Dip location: 819.0 K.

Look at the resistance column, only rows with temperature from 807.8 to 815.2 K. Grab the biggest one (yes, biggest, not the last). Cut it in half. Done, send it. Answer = 1.11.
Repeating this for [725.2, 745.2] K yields 1.12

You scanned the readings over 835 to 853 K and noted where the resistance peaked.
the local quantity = 841.5 K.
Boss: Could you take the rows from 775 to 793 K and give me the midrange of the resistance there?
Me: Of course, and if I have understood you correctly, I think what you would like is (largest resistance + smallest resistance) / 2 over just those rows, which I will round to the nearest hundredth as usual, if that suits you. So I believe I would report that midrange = 2.16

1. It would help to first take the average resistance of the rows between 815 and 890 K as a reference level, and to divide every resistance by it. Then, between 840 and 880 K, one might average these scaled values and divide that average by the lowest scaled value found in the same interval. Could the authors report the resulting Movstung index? 1.49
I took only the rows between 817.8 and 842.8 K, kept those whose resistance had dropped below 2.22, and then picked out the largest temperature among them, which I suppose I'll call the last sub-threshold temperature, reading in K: 826.5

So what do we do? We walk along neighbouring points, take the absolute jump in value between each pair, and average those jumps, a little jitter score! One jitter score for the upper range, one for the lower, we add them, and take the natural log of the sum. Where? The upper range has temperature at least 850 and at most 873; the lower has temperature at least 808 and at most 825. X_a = -1.6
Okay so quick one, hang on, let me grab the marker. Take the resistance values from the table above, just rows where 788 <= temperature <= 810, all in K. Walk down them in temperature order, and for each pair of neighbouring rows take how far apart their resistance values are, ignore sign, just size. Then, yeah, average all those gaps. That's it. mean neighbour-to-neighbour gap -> 0.24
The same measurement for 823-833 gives 0.01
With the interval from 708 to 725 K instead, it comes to 0.05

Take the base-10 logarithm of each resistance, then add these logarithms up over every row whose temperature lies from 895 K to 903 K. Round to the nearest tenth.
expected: 1.0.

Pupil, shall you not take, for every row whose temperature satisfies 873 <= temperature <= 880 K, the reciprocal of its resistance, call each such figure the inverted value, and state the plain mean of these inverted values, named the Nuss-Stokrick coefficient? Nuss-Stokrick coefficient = 0.462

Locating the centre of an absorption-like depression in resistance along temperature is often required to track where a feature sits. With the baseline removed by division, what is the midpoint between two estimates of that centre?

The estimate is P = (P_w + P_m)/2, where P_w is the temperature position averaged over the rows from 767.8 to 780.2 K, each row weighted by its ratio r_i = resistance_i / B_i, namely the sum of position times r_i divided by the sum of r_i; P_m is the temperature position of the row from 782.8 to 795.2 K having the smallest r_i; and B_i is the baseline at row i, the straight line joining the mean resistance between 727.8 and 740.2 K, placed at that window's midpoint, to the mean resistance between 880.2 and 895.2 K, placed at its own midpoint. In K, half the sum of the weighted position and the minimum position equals 784.0 K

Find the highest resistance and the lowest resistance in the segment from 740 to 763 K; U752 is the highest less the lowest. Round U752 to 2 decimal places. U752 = 0.10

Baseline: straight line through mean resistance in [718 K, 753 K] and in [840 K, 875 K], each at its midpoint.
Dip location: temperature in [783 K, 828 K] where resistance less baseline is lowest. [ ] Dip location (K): 801.5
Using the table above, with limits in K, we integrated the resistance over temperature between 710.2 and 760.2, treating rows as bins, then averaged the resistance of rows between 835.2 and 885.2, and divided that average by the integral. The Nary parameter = 0.0190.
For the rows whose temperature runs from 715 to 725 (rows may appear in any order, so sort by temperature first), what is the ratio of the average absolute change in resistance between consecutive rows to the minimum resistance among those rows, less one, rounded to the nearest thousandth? -0.977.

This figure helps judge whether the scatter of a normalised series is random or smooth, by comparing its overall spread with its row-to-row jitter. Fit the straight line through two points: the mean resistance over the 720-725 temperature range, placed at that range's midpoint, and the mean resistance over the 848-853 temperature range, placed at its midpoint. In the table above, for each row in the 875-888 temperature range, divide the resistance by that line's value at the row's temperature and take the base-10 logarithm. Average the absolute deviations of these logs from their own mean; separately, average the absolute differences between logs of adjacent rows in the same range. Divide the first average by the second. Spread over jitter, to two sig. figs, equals 0.88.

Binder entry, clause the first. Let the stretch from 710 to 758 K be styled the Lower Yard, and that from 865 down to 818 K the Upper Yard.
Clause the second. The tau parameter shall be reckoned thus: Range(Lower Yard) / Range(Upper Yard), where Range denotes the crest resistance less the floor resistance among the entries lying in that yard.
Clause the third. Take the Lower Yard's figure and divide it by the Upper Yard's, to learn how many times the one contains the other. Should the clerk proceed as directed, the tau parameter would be 0.39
